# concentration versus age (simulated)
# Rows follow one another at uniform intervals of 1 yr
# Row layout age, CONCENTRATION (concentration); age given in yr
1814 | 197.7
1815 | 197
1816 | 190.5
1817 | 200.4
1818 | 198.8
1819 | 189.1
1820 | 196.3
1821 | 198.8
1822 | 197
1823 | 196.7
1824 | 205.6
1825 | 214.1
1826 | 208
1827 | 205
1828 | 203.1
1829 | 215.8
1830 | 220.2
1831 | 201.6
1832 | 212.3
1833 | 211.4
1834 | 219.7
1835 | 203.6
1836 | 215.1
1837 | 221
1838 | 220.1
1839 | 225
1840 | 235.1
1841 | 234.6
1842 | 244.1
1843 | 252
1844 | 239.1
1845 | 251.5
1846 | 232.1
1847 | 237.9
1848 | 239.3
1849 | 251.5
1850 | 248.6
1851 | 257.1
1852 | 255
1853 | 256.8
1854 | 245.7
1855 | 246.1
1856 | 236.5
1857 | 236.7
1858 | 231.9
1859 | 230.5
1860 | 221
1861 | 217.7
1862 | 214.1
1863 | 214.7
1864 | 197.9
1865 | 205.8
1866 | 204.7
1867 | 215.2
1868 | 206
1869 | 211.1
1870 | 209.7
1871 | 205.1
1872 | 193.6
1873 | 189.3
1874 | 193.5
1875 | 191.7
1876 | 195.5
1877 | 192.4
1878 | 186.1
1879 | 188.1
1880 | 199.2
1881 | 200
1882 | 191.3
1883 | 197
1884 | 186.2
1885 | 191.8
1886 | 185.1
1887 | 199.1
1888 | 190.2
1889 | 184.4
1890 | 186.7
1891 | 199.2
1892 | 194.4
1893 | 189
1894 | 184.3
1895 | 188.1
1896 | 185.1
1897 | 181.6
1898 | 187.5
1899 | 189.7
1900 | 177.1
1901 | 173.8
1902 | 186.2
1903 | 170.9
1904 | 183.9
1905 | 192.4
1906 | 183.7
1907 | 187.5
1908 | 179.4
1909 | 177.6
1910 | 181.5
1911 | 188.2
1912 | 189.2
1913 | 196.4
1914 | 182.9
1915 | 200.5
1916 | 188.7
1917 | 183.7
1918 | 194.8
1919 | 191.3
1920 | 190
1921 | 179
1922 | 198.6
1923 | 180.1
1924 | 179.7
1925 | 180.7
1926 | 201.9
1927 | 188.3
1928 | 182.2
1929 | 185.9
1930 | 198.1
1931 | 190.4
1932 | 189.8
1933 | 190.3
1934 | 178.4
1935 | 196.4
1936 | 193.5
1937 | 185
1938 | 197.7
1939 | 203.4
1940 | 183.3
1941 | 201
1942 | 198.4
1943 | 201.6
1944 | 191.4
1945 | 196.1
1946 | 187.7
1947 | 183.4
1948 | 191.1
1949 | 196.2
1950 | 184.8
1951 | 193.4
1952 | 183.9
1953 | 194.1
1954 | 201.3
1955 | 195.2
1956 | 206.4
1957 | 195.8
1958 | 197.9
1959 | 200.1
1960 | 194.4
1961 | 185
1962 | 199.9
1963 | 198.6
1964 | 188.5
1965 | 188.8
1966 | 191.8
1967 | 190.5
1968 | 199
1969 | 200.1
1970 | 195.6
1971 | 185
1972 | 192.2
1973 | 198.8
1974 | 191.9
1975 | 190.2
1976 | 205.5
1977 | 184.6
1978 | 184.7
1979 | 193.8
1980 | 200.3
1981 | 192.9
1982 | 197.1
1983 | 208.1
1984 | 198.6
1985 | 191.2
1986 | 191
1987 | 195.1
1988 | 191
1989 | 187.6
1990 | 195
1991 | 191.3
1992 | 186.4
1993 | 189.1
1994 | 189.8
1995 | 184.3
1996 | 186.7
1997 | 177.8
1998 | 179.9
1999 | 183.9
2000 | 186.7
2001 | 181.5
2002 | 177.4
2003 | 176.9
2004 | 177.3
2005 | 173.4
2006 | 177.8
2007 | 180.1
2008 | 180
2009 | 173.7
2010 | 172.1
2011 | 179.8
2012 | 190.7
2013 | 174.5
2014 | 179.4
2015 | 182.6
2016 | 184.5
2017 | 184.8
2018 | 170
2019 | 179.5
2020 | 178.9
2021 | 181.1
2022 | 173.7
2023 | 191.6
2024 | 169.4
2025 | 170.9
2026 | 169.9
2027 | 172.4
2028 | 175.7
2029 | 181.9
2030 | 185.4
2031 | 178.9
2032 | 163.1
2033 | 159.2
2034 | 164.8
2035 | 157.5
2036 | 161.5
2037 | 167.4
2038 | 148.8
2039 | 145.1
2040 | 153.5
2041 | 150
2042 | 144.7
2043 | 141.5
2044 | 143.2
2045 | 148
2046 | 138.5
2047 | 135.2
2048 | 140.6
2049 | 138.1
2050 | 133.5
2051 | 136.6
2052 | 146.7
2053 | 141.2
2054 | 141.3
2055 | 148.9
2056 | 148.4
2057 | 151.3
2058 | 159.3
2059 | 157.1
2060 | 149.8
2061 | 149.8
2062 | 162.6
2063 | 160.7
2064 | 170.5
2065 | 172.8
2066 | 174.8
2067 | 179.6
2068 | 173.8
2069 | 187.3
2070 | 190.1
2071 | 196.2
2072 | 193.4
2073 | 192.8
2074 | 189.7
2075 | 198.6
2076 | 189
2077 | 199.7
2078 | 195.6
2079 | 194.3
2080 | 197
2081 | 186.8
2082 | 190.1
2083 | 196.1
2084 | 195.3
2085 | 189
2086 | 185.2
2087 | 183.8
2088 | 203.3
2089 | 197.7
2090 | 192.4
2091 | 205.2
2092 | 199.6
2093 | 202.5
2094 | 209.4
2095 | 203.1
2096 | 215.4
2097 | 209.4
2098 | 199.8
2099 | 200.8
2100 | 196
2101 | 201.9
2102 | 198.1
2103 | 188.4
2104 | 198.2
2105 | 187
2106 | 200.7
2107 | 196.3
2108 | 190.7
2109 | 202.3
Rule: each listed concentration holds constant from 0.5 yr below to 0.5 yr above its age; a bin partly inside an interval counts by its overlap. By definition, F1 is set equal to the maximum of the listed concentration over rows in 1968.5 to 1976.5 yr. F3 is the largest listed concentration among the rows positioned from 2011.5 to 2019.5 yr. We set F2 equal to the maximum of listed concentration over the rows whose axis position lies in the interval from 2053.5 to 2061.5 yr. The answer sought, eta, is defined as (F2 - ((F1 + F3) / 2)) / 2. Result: -19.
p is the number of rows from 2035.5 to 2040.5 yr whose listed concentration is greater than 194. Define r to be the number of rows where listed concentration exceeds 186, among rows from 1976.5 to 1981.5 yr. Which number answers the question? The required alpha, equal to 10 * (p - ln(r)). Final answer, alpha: -11.0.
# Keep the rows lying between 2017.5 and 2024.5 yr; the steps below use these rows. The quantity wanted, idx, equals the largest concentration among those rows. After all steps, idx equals 191.6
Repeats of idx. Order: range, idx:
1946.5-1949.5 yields 196.2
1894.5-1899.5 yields 189.7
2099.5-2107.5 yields 201.9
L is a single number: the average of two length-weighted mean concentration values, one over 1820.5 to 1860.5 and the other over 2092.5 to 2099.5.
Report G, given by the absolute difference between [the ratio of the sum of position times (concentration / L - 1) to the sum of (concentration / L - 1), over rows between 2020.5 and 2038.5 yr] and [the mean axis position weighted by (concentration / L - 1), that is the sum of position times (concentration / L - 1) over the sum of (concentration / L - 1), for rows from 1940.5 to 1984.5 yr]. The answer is 68.1 yr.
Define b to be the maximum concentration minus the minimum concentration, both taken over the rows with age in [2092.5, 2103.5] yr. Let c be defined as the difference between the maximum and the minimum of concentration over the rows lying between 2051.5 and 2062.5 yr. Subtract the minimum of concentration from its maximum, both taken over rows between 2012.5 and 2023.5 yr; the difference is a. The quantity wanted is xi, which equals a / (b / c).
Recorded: 17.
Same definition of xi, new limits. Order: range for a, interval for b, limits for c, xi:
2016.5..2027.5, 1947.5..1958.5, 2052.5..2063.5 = 21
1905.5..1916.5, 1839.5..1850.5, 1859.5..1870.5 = 27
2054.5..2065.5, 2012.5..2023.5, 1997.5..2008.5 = 15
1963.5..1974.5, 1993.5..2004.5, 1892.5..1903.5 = 22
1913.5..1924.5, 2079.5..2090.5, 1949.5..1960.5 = 25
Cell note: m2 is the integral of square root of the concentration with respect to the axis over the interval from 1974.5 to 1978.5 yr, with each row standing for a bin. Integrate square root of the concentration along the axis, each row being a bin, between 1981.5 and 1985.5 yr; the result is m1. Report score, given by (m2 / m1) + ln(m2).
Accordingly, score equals 4.99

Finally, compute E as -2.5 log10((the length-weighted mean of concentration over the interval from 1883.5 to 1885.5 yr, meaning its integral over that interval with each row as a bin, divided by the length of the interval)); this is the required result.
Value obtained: -5.69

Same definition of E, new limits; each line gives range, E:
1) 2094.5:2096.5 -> -5.80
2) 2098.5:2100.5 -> -5.74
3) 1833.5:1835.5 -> -5.81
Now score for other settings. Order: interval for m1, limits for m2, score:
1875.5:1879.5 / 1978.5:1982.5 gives 5.04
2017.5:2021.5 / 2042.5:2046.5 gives 4.76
